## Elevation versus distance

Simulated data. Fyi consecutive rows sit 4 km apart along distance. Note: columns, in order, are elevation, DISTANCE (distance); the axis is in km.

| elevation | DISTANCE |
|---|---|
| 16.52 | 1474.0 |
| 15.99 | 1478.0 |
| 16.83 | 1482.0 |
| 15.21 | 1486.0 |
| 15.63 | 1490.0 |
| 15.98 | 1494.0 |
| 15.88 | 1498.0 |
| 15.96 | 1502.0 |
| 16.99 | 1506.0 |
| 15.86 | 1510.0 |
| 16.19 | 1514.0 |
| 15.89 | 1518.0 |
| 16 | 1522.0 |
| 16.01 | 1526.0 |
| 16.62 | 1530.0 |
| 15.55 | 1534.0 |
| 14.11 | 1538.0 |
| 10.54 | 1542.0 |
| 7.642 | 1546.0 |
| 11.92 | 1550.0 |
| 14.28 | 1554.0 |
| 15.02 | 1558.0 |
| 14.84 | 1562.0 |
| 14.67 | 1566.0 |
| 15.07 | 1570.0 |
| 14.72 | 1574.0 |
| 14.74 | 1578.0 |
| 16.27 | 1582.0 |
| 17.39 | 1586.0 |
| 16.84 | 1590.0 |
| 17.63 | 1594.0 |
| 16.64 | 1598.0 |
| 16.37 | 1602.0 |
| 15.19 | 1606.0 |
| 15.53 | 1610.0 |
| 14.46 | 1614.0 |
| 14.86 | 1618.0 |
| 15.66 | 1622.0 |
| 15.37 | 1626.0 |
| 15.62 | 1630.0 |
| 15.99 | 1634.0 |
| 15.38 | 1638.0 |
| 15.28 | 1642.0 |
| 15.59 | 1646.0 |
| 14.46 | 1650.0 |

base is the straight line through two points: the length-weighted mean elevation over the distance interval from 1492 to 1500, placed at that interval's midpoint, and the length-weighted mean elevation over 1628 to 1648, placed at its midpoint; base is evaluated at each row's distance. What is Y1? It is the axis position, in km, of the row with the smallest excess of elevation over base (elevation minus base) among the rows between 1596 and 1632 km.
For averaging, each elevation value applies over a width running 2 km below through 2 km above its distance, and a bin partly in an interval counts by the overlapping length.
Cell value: 1614.0 km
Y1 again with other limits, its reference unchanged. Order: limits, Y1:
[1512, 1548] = 1546.0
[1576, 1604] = 1578.0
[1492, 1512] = 1498.0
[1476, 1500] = 1486.0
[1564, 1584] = 1566.0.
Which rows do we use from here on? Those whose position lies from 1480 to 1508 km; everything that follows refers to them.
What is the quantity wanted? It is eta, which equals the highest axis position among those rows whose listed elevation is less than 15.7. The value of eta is 1490.0 km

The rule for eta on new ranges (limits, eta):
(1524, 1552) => 1550.0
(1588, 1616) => 1614.0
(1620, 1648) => 1646.0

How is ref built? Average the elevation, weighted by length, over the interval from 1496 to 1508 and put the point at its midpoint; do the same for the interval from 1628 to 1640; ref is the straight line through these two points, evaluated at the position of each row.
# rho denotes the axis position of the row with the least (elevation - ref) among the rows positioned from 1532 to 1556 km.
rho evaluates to 1546.0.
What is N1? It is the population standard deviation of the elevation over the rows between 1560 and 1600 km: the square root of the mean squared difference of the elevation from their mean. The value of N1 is 1.1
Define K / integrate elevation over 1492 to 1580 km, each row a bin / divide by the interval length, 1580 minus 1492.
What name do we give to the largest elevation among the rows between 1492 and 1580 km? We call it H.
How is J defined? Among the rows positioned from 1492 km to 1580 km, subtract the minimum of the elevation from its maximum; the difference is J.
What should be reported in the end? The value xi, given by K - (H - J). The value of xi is 7.1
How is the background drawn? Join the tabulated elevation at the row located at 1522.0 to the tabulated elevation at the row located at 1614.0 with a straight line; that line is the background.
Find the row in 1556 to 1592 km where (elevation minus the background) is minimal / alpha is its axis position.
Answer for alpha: 1566.0 km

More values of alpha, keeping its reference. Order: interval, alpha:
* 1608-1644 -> 1614.0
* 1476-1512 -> 1486.0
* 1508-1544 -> 1542.0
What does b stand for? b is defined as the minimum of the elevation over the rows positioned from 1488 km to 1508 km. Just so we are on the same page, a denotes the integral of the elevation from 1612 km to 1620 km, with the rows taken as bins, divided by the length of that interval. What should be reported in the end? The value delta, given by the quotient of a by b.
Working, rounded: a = 14.7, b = 15.63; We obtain 0.94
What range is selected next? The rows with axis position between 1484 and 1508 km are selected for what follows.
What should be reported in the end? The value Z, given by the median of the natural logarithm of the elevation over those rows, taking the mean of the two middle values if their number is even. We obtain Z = 2.77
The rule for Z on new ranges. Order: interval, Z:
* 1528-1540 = 2.74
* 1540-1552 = 2.36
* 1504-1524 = 2.77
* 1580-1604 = 2.82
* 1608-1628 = 2.73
